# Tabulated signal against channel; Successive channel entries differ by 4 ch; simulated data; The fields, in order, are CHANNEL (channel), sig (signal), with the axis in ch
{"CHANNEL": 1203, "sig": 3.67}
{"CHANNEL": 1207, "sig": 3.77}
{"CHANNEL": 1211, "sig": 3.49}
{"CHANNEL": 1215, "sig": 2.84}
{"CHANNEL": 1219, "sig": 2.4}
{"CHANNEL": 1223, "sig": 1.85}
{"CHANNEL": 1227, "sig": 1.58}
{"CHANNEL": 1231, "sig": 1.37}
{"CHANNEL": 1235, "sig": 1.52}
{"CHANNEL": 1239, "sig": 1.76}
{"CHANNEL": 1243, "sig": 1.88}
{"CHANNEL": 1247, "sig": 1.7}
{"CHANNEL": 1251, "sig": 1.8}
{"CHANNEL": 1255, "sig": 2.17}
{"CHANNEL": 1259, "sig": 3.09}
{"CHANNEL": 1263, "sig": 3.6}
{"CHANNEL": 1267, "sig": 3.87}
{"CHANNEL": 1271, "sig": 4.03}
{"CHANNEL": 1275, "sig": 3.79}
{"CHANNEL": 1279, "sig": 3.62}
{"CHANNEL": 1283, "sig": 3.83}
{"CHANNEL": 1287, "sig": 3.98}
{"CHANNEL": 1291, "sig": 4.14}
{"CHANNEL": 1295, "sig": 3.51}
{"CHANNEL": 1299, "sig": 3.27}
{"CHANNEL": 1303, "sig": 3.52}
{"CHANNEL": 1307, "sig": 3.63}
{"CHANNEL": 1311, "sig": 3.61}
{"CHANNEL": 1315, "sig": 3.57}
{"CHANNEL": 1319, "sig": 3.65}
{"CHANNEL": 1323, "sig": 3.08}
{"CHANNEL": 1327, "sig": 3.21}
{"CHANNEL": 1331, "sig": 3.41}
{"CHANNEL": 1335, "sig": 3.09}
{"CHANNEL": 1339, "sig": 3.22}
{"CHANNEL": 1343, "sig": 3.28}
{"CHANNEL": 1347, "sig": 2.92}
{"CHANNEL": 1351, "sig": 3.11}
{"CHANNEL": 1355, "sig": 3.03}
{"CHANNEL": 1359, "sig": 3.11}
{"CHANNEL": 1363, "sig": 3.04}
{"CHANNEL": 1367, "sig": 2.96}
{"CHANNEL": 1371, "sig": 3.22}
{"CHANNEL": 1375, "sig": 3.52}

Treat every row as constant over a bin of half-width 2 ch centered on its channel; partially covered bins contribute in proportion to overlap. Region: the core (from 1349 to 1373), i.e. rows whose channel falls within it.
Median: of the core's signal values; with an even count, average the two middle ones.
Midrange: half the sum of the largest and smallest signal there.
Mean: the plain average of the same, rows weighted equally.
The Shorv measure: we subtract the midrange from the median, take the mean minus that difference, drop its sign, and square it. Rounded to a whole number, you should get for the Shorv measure 10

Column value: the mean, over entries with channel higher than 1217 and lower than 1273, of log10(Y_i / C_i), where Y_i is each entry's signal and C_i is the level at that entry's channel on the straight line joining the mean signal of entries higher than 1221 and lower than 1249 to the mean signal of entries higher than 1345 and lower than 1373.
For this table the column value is 0.09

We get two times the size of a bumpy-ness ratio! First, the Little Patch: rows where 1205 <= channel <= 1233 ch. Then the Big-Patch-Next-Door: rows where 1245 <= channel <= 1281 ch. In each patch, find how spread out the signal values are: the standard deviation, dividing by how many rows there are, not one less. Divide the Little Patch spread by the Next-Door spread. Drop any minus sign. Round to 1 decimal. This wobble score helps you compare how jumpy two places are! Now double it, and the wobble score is 2.0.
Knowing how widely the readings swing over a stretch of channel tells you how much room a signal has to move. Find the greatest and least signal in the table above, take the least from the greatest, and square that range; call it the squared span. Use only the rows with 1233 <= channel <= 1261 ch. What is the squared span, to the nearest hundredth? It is 2.46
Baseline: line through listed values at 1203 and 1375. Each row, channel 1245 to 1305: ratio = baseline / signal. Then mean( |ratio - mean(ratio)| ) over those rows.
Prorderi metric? 0.3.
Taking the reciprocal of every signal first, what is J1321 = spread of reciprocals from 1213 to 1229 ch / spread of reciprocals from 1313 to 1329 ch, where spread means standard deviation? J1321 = 5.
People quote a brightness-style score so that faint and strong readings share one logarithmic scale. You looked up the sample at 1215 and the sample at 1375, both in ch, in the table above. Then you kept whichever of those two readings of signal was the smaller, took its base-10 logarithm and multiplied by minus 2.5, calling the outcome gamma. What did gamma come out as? -1.1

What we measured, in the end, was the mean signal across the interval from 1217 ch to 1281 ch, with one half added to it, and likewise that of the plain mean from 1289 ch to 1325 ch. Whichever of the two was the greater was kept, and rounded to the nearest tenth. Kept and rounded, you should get 3.6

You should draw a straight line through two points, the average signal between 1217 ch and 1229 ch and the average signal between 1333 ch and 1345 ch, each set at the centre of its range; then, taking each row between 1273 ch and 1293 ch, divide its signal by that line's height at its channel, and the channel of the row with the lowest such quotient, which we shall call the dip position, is 1279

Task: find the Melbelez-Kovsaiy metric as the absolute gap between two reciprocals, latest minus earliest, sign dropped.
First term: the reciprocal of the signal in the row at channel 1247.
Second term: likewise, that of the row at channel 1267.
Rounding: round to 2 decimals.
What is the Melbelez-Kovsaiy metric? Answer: 0.33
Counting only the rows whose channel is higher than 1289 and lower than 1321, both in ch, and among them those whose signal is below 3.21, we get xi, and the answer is 0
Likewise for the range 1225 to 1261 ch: 9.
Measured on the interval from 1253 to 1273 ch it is 2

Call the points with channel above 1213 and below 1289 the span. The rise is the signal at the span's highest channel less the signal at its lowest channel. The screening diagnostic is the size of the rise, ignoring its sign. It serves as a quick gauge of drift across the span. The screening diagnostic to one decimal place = 1.1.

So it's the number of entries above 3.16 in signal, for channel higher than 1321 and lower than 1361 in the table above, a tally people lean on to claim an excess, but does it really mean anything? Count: 4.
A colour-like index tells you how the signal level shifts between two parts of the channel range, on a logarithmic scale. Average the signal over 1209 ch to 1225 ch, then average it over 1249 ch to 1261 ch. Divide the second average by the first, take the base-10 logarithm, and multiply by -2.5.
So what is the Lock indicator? 0.1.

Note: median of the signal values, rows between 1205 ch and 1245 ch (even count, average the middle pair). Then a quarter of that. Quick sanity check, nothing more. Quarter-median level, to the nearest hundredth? 0.47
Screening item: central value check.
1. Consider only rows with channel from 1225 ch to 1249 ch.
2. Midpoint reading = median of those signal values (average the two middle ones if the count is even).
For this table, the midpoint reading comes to 1.6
